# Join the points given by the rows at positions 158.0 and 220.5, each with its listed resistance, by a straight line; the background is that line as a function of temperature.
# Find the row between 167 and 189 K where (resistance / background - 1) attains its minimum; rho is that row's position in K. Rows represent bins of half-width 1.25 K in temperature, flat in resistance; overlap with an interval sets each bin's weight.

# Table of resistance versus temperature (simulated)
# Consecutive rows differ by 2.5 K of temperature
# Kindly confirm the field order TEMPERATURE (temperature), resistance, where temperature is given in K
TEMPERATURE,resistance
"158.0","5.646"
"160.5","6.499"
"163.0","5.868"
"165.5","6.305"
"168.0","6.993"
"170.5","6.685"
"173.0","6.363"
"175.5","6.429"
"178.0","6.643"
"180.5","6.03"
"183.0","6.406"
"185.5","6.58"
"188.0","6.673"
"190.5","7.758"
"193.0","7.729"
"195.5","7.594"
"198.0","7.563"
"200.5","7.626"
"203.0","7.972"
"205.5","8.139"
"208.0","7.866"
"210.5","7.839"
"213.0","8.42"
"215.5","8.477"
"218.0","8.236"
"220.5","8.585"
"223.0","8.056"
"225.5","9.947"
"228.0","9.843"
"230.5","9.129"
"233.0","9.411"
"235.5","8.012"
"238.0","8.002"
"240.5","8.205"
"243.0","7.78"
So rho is 180.5 K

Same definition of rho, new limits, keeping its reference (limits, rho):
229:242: 238.0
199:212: 210.5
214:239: 238.0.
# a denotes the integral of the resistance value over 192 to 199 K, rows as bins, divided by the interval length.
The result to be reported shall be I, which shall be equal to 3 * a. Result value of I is 22.9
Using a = 7.6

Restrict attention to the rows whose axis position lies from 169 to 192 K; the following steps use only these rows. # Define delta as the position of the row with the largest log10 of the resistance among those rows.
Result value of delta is 190.5 K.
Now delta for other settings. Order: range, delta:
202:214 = 213.0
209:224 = 220.5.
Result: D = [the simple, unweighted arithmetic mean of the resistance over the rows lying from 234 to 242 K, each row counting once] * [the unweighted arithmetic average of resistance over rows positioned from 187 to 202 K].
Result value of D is 60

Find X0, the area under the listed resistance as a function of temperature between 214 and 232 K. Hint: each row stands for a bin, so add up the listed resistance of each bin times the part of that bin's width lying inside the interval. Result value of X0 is 160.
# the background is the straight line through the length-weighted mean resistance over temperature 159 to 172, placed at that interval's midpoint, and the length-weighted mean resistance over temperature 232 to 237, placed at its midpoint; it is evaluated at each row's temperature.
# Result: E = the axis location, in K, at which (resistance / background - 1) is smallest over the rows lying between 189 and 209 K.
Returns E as 200.5 K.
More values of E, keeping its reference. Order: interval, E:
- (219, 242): 238.0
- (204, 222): 210.5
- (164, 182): 180.5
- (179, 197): 180.5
